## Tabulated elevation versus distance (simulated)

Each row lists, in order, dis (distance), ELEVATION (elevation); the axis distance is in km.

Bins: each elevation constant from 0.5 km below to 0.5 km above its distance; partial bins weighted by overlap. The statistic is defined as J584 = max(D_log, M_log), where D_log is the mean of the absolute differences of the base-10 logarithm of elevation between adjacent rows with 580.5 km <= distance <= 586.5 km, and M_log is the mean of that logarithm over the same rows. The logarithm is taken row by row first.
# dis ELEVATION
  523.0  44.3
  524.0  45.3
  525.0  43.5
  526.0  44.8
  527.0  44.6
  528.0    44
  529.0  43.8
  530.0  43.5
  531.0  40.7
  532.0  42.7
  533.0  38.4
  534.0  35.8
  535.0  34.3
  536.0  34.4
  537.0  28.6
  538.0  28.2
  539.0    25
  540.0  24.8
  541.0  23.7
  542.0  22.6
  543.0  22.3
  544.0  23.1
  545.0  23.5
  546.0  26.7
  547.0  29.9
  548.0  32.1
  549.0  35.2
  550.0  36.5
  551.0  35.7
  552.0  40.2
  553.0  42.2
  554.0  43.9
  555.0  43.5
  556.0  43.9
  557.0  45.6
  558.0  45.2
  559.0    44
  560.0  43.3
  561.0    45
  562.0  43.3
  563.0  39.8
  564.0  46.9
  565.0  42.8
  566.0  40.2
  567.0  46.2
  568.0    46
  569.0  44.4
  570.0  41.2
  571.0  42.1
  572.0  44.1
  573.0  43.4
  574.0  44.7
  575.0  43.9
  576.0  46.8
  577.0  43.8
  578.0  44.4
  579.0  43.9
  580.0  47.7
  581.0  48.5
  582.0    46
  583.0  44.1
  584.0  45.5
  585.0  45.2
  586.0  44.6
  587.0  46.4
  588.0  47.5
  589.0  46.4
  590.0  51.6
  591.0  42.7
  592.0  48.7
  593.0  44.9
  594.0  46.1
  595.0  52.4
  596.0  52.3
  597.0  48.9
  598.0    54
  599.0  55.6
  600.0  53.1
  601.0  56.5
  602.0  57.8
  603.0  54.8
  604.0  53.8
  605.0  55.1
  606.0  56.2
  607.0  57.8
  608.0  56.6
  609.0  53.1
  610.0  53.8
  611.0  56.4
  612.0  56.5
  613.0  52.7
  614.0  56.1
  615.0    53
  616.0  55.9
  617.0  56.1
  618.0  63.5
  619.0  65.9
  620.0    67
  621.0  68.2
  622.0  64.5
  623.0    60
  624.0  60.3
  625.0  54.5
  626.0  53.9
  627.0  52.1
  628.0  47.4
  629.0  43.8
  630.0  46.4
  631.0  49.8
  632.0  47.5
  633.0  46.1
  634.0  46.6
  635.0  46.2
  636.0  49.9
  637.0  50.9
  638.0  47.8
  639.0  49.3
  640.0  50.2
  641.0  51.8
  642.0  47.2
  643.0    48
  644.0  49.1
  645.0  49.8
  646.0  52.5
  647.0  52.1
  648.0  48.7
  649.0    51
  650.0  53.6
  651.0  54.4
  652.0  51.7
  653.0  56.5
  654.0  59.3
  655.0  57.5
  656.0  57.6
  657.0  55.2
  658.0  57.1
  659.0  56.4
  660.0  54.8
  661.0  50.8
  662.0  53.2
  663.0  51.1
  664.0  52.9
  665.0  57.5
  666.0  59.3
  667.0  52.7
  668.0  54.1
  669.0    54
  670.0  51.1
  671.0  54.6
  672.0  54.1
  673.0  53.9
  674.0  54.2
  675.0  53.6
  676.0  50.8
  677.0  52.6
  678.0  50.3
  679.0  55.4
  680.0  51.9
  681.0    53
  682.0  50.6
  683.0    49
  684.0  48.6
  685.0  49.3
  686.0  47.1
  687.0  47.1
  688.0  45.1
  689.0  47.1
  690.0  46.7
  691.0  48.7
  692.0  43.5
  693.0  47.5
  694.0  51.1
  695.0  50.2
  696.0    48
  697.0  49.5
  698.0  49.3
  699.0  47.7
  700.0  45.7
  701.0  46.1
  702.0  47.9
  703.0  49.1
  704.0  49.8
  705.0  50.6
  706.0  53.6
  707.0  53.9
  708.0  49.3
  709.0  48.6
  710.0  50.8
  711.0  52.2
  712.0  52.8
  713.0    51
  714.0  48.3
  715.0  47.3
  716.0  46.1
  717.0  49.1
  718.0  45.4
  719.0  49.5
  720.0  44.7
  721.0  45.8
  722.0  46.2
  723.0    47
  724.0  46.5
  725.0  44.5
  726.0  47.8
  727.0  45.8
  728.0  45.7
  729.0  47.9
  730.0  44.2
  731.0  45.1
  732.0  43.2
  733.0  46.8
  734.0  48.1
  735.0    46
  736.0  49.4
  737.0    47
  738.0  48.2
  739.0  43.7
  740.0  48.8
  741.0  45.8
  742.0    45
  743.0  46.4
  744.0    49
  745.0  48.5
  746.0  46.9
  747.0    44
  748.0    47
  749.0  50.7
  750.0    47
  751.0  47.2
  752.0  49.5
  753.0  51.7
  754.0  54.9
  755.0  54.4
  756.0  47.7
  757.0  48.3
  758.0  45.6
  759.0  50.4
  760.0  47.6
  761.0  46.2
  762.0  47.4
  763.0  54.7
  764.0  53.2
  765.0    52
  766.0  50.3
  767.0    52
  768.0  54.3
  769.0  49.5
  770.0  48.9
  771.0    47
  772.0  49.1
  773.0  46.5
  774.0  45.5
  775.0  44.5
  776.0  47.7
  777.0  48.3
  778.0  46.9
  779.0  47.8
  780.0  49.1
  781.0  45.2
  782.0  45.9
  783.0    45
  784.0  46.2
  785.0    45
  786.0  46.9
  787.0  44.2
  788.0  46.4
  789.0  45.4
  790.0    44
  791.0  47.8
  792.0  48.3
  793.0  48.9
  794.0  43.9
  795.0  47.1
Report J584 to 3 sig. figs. 1.66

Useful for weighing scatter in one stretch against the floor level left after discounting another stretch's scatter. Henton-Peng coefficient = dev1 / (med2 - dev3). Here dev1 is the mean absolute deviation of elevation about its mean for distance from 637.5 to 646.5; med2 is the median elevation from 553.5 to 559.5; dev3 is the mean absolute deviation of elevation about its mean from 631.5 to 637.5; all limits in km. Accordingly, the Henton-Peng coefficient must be 0.033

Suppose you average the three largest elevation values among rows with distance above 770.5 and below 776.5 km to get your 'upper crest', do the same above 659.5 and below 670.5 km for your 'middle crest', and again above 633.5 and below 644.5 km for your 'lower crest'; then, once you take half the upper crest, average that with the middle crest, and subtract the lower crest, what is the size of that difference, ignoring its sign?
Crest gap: 10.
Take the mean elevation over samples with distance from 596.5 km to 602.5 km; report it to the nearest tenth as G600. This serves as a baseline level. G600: 54.3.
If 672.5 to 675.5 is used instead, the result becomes 53.9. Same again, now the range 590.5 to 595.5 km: 47.0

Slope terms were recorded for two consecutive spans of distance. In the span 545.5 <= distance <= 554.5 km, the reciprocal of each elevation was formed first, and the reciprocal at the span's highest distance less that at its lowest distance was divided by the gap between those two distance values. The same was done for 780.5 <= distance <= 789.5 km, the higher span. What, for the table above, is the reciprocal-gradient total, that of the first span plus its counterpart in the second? -0.0018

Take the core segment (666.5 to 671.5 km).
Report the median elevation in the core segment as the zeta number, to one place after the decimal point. 54.0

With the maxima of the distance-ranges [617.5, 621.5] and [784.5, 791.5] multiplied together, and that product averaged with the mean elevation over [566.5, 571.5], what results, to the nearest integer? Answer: 1652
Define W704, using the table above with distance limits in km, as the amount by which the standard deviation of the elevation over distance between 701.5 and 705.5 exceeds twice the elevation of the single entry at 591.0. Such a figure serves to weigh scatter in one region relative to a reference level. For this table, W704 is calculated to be -84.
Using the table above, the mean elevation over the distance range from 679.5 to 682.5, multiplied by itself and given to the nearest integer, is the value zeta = 2687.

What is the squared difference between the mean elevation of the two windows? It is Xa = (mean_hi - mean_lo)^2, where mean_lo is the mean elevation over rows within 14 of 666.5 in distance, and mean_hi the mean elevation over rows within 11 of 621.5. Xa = 3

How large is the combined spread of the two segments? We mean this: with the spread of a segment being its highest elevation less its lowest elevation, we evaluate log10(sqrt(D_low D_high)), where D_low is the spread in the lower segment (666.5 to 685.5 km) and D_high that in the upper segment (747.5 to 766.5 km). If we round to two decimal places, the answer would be 0.90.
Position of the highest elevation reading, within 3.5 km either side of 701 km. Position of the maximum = 704.0 km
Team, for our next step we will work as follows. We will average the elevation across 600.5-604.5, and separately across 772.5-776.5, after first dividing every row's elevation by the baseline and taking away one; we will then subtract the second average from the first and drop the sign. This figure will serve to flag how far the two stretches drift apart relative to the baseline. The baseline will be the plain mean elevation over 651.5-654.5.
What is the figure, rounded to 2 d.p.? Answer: 0.17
